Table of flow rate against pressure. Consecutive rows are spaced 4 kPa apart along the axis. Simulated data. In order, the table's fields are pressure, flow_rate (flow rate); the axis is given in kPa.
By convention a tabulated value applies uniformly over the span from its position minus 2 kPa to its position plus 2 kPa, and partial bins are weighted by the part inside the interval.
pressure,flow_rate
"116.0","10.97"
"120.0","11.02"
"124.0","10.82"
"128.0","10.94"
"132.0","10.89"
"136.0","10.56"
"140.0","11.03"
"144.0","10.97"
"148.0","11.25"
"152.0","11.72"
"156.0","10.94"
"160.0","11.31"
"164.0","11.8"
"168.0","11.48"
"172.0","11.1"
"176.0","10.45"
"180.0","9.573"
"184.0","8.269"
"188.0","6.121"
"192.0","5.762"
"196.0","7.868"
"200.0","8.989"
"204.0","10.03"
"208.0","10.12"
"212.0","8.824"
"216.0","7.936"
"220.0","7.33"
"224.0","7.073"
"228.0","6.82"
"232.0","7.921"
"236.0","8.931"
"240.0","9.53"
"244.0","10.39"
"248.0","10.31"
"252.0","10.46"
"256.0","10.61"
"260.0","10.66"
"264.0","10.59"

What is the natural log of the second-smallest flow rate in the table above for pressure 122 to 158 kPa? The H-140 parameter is 2.38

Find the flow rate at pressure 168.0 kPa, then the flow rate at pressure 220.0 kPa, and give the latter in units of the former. 0.64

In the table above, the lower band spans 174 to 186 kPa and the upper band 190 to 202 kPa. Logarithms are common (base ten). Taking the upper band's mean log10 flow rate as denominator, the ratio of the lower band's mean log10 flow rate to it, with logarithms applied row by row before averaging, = 1.12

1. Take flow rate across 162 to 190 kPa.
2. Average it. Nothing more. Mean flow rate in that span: 9.8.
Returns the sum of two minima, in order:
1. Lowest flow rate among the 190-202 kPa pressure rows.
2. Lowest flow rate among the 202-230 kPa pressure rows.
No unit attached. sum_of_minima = 12.6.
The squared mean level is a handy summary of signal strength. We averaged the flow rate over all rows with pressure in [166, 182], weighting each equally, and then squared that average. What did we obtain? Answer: 113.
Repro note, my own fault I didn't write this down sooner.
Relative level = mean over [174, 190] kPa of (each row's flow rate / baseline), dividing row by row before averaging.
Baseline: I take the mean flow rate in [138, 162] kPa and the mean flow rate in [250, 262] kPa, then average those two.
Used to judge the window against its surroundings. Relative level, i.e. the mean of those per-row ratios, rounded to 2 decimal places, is 0.79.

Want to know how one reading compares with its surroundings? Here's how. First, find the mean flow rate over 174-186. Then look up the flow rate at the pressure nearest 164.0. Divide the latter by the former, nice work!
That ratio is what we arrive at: 1.25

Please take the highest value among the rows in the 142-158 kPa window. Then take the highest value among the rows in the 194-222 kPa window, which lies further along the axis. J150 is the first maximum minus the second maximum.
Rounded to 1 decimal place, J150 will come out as 1.6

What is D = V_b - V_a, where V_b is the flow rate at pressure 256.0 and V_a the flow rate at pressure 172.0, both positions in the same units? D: -0.5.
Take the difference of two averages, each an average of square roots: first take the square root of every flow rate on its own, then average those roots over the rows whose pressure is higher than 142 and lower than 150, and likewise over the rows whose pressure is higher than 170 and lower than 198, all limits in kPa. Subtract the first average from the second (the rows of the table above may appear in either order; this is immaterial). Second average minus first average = -0.45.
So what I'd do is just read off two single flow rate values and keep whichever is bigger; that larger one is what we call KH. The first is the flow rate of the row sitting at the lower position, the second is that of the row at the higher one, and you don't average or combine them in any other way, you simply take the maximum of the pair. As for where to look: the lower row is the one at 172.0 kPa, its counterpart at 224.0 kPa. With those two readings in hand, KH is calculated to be 11.1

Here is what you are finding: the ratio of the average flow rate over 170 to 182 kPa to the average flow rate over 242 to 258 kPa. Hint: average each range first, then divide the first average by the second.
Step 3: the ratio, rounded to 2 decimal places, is 0.99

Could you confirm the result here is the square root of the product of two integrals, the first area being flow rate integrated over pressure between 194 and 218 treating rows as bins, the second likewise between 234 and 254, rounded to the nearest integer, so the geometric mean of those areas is 207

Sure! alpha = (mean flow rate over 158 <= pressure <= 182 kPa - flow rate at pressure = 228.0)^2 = 17.1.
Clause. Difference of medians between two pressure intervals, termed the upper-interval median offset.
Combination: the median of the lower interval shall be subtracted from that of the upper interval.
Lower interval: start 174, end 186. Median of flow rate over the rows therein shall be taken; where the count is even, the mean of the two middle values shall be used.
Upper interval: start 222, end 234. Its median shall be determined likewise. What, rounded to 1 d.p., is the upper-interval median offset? -2.5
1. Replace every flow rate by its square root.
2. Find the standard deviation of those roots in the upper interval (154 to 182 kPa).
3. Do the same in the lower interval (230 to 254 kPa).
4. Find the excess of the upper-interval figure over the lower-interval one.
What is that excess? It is -0.05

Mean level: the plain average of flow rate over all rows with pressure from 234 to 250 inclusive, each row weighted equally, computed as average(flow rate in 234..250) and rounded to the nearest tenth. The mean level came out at 9.8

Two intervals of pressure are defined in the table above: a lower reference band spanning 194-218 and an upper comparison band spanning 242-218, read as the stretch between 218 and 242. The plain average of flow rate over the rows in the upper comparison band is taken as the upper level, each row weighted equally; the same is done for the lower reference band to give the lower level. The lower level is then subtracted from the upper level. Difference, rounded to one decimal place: -1.0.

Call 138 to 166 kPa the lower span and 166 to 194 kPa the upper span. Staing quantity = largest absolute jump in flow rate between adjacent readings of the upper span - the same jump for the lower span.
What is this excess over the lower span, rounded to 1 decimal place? 1.4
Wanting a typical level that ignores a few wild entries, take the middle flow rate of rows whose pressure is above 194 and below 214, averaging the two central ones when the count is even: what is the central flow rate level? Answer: 9.0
